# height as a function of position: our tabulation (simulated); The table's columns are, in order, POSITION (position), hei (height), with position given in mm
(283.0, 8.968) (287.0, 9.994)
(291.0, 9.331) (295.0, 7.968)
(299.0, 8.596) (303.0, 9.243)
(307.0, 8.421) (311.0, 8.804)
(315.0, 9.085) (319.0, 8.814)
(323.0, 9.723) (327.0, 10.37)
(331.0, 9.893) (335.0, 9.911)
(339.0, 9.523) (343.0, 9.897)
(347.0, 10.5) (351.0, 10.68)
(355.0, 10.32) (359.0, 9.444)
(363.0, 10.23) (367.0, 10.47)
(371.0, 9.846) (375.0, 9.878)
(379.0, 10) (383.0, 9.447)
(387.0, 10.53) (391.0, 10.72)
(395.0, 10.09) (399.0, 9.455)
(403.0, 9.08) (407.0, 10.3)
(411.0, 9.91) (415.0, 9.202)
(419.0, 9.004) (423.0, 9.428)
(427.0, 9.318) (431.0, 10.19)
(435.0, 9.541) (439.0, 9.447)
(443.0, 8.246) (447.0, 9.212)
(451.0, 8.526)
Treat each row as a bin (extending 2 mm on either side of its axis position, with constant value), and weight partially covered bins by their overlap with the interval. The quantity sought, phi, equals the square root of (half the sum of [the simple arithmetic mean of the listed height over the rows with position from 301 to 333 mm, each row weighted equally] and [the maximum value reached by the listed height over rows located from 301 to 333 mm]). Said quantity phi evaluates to 3.14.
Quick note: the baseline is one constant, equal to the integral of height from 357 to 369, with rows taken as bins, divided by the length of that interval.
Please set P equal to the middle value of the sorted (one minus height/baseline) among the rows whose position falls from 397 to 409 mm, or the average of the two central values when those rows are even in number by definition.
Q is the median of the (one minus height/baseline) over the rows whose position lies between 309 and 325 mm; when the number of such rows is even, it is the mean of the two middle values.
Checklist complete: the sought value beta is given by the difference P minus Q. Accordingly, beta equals -0.05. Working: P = 0.06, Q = 0.11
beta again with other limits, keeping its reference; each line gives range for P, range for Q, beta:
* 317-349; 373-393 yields 0.01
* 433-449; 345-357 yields 0.12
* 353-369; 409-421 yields -0.11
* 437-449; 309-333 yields 0.02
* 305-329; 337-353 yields 0.12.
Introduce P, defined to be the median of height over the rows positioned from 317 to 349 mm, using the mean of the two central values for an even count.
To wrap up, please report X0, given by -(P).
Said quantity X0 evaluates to -9.9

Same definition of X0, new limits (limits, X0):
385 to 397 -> -10.5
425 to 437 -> -9.5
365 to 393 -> -10.0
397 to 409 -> -9.5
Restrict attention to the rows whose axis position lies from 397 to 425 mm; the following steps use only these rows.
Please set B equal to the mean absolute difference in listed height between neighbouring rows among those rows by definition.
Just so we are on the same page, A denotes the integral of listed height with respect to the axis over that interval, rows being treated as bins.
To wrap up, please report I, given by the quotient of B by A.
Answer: 0.0021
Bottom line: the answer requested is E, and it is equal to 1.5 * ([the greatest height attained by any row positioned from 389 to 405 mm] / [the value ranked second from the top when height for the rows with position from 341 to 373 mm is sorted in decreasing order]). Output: 1.53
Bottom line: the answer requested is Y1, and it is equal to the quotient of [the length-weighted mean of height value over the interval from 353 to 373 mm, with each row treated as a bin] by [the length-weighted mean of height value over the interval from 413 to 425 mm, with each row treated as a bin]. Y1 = 1.09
